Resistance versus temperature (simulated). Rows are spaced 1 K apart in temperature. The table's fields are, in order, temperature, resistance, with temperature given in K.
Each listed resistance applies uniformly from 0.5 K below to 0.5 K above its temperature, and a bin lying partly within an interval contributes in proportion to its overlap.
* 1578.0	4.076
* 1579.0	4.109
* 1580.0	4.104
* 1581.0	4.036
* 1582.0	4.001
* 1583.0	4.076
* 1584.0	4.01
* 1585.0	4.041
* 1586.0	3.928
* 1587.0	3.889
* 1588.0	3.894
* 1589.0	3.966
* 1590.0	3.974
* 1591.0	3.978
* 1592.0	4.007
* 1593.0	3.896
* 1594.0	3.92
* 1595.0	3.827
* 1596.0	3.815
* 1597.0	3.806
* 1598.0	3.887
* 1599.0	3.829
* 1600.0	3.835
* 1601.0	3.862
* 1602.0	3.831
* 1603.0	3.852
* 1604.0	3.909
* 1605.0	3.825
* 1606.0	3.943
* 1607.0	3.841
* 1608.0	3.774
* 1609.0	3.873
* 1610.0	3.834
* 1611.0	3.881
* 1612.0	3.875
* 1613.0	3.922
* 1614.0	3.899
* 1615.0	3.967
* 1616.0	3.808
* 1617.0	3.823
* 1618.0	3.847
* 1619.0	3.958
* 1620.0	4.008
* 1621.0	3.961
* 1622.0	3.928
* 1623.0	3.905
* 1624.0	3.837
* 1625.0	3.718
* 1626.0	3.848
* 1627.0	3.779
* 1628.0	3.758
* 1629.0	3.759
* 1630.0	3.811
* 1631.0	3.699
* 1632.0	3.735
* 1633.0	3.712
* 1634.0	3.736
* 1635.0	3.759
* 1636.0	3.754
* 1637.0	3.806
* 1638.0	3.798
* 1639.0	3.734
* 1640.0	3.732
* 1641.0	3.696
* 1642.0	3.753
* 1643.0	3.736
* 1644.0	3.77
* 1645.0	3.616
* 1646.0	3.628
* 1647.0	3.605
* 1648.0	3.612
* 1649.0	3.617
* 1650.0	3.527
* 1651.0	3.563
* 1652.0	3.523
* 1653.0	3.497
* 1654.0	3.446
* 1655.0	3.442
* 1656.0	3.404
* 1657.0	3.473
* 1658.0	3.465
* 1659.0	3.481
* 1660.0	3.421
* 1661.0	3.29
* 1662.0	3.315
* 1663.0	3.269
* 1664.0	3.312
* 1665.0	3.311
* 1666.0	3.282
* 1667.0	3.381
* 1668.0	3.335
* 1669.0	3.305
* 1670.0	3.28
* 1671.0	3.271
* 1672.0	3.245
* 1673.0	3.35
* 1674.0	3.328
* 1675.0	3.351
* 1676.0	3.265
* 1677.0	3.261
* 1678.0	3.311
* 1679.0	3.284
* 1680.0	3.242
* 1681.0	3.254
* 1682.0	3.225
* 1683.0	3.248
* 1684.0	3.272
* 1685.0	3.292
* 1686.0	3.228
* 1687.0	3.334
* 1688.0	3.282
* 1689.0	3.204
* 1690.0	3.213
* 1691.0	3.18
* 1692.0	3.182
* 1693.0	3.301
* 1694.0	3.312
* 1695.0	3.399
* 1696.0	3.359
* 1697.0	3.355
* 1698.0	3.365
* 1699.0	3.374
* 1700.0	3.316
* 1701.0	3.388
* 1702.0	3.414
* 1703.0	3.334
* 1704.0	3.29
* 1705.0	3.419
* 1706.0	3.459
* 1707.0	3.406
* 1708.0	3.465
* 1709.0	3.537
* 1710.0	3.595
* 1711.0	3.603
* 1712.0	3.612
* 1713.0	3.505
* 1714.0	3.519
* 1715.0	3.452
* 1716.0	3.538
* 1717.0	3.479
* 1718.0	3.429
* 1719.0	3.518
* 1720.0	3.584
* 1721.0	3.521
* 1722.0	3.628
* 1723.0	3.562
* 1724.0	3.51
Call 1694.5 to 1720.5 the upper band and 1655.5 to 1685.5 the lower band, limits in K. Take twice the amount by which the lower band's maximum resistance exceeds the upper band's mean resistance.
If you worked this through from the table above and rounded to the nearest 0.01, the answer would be 0.06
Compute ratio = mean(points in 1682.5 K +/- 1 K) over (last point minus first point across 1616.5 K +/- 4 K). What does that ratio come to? 38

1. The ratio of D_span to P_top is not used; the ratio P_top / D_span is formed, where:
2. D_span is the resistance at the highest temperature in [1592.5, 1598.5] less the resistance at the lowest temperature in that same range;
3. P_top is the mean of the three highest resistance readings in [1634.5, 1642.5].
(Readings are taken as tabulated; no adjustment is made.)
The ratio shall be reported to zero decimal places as -421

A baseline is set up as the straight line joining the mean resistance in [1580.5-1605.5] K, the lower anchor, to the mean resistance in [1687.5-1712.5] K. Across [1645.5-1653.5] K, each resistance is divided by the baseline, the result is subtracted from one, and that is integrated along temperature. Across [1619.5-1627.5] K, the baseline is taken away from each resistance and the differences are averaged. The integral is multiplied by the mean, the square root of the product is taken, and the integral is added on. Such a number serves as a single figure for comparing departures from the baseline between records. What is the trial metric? 0.25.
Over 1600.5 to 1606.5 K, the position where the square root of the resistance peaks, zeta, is 1606.0 K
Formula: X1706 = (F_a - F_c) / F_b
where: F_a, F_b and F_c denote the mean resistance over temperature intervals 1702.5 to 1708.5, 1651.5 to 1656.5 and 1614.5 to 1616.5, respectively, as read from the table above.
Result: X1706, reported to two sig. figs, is -0.14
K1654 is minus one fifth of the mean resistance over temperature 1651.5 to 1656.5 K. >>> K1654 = -0.69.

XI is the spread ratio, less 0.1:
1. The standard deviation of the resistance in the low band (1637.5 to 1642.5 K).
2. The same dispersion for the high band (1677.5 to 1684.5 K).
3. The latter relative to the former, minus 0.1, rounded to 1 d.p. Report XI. 0.7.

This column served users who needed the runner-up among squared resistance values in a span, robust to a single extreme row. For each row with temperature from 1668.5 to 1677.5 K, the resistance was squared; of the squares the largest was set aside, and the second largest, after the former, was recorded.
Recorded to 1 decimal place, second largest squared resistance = 11.2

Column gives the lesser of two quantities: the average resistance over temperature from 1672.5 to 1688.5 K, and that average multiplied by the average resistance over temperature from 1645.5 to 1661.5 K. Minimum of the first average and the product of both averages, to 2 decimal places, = 3.28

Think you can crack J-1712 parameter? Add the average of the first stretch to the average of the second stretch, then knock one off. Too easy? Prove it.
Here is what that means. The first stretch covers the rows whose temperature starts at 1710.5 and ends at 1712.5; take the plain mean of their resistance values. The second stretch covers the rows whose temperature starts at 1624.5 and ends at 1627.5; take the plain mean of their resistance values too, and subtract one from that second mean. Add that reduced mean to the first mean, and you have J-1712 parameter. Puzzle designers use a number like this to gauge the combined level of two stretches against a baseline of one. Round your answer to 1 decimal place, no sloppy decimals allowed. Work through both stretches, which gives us 6.4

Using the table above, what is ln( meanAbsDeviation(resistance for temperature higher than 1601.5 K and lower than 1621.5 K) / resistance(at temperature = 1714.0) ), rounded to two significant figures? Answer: -4.2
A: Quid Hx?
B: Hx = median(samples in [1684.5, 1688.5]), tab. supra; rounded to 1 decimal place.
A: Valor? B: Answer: 3.3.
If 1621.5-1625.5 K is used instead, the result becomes 3.9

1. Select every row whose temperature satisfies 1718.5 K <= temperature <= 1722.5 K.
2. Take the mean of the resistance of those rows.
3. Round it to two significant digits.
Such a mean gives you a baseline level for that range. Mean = 3.6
